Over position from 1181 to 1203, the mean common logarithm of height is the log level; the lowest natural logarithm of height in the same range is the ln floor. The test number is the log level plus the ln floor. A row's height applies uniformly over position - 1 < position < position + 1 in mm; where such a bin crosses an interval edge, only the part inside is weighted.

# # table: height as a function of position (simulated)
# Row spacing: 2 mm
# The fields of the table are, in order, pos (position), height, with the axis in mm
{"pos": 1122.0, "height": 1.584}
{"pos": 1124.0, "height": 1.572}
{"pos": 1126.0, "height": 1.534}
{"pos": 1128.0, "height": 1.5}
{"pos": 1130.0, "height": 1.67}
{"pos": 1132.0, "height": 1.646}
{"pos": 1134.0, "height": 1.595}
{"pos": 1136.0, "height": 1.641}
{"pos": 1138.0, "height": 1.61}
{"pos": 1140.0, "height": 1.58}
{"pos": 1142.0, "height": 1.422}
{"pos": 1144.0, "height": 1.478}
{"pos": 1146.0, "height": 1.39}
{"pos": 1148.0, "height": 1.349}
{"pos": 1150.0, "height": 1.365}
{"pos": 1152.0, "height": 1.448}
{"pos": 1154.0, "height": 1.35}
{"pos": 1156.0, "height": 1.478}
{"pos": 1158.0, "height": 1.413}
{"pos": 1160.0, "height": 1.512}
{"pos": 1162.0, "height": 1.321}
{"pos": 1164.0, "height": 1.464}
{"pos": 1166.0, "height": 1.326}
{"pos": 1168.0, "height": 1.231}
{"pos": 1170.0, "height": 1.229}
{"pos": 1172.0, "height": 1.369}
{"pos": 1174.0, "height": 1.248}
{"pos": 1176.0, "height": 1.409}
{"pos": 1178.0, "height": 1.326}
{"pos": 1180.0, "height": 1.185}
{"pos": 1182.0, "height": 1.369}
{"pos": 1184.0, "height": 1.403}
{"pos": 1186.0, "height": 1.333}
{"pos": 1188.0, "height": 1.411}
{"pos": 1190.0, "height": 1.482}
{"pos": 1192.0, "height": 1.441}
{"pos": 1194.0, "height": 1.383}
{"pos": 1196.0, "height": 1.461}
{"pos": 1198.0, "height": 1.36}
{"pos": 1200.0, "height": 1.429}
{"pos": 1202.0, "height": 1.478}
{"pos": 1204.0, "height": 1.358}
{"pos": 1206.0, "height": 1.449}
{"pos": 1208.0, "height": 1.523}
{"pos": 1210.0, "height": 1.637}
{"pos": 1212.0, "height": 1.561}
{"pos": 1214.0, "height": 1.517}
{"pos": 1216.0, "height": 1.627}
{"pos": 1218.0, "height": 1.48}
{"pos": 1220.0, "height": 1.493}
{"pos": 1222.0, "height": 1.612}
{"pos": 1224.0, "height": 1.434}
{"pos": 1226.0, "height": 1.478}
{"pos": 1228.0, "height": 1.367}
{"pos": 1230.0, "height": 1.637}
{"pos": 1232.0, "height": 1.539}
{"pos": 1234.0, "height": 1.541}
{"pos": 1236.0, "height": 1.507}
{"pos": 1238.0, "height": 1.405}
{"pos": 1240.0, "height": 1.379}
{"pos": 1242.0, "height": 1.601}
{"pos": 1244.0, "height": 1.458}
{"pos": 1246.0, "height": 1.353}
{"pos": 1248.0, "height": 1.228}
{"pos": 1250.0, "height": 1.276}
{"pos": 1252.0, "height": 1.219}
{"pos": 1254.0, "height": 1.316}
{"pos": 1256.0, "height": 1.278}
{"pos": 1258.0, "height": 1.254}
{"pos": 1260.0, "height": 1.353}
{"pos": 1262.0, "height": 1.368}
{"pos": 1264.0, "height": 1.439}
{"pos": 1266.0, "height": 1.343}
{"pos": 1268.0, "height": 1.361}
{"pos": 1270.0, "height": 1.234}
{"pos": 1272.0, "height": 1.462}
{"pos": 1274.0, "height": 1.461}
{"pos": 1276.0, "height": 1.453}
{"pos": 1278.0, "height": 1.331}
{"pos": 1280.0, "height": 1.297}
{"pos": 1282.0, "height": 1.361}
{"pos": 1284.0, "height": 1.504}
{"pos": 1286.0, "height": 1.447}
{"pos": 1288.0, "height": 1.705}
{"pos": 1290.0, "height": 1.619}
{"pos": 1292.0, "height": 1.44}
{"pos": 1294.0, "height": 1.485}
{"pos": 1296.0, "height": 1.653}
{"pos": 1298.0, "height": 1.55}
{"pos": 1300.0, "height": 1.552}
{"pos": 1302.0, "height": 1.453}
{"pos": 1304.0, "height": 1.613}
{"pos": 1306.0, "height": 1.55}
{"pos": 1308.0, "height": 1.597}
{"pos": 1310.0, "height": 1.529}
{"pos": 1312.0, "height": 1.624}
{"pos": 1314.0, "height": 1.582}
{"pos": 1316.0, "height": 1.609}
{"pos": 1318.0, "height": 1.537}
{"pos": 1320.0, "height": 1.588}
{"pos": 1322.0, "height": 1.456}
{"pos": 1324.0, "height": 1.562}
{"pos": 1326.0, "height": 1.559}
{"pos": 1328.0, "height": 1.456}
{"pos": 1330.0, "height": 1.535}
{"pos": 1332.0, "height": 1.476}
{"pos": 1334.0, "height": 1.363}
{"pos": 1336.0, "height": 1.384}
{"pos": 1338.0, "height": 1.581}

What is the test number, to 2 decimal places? 0.44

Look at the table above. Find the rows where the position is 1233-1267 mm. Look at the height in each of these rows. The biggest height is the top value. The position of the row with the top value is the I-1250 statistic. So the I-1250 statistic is 1242.0 mm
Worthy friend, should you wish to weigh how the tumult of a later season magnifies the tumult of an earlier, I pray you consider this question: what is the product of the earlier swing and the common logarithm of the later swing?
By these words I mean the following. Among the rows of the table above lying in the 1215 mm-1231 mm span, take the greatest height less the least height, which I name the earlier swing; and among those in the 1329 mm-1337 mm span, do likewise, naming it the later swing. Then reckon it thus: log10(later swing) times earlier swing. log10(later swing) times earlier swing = -0.206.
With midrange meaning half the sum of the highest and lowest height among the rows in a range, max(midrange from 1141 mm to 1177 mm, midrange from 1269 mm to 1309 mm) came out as 1.47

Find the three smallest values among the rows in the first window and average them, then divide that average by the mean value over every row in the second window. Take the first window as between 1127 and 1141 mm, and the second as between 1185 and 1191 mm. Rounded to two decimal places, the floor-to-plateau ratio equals 1.11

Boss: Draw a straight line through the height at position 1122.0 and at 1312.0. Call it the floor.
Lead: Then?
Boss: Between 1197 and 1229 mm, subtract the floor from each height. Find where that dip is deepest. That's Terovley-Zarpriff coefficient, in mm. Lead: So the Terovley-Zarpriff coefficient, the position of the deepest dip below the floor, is 1204.0 mm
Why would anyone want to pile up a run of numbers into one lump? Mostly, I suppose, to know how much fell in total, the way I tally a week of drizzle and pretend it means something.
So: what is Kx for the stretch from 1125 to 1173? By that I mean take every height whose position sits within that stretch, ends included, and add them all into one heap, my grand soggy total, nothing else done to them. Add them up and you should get 34.9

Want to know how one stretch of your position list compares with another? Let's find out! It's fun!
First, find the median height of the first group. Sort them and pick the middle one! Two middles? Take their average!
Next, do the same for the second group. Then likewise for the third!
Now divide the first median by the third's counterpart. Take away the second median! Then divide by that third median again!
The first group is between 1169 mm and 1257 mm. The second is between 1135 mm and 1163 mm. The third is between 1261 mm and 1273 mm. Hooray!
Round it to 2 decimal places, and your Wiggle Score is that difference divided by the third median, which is -0.29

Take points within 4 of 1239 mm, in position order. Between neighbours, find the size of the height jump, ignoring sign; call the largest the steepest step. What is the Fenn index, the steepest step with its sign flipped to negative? -0.22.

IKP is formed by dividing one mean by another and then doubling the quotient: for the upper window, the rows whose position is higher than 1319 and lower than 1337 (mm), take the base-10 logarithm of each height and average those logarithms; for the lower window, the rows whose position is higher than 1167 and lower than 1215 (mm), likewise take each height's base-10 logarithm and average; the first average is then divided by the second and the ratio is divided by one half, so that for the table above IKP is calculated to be 2.37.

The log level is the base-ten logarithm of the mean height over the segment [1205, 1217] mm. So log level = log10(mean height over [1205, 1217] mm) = 0.19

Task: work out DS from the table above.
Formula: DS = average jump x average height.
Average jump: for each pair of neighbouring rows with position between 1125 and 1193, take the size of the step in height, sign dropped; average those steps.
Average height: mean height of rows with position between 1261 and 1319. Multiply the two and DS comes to 0.131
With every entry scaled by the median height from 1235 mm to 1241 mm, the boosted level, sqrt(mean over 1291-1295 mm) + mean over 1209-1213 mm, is 2.16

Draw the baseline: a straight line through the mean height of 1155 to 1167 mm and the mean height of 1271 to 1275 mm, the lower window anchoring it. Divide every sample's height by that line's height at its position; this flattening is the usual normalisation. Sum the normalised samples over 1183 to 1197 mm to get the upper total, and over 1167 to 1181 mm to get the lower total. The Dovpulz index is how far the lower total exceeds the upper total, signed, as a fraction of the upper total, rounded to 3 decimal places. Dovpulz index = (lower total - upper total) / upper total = -0.089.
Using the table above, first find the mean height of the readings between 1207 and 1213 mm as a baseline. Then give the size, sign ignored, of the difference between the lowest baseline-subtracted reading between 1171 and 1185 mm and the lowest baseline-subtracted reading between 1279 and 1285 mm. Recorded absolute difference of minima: 0.11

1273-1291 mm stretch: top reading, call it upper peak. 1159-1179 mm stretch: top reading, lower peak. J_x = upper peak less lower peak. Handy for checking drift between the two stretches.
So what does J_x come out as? 0.19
